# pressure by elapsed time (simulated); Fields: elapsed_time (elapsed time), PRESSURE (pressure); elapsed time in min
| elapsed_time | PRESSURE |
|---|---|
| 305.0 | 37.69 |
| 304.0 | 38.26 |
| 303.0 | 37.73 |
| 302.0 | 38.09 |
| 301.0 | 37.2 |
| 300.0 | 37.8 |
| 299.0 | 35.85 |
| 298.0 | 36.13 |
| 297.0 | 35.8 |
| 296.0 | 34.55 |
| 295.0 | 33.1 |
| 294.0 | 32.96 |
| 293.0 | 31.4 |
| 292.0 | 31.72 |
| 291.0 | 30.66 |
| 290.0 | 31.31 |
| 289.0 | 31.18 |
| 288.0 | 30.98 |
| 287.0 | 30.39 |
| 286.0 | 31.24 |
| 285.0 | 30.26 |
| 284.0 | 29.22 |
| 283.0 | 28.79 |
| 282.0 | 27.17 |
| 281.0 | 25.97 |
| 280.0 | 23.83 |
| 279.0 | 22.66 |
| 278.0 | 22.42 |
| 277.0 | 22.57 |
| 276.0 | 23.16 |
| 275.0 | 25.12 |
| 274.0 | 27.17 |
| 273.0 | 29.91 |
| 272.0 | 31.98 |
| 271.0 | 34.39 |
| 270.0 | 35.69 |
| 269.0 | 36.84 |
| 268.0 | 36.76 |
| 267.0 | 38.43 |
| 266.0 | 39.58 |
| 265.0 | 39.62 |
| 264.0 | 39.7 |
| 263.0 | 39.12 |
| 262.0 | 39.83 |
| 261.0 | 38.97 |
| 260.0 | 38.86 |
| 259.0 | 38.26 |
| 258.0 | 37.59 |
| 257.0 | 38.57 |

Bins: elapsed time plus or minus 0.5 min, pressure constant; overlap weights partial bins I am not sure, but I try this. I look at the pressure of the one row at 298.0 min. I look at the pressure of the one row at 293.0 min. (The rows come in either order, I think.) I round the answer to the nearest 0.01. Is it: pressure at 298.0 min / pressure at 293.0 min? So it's 1.15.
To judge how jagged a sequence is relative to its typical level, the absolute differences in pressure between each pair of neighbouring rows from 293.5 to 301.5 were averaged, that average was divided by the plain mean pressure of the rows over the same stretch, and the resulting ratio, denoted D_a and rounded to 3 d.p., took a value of 0.024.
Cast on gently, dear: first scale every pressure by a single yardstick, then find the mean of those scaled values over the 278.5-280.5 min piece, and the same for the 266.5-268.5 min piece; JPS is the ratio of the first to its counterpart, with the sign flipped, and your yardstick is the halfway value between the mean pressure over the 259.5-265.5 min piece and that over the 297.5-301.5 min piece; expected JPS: -0.62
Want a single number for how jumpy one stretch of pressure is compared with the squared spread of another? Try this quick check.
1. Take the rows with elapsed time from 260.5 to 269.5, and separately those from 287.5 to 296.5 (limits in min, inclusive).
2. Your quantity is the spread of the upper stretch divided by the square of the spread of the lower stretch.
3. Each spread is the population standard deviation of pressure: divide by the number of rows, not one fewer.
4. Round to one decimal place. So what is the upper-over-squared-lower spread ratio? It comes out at 1.0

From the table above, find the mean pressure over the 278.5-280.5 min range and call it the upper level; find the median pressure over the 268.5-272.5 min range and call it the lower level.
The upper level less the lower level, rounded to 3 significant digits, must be -11.8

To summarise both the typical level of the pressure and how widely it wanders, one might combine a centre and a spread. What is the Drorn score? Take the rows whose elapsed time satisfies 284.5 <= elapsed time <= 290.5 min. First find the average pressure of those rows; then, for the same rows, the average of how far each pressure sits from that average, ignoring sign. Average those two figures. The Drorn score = 16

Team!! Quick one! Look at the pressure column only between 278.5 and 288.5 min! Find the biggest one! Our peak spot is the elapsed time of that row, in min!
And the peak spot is 286.0 min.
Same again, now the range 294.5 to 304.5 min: 304.0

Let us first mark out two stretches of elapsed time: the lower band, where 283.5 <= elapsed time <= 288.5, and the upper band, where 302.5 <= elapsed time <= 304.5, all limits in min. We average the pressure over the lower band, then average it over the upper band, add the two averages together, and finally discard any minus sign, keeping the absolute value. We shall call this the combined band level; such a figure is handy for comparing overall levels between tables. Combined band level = 68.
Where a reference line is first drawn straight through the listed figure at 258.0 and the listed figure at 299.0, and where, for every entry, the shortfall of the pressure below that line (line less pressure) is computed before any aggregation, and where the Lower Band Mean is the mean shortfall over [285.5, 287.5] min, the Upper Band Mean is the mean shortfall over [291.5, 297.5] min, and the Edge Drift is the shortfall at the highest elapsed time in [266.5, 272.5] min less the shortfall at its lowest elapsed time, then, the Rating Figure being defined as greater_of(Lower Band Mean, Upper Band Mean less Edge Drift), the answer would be 5.6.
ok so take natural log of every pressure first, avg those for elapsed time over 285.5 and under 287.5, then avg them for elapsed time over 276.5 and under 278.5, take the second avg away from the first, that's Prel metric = 0.31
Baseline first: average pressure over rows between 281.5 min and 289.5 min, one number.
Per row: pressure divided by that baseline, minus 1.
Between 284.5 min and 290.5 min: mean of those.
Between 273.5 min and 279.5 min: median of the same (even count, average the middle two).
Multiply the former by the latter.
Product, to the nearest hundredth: -0.01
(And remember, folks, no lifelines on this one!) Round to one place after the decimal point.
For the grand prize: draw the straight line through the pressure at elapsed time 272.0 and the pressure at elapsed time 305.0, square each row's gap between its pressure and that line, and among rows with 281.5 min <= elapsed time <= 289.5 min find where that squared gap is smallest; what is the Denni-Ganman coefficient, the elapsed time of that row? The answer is 286.0 min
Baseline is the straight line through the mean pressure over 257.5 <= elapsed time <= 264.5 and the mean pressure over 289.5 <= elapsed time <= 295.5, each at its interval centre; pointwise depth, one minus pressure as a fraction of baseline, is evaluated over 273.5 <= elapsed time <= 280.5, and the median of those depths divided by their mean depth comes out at 1.07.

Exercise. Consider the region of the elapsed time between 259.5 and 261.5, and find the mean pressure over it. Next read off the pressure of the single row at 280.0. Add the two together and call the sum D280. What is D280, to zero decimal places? 63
